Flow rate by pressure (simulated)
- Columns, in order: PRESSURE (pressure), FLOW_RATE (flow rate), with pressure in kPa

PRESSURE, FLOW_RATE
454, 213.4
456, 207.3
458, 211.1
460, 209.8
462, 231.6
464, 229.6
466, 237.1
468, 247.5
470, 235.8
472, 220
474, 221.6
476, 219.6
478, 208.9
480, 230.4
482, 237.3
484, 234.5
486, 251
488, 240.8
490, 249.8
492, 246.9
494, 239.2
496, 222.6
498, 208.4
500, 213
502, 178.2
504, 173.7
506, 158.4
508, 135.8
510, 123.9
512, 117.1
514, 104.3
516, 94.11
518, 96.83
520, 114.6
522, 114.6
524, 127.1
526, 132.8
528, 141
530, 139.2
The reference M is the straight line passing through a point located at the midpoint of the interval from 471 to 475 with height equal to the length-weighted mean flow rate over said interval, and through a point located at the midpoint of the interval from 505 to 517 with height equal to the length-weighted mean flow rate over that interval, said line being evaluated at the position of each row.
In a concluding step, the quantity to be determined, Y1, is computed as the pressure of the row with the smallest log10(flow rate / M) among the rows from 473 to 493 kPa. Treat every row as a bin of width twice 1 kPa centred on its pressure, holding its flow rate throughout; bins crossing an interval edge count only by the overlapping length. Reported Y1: 478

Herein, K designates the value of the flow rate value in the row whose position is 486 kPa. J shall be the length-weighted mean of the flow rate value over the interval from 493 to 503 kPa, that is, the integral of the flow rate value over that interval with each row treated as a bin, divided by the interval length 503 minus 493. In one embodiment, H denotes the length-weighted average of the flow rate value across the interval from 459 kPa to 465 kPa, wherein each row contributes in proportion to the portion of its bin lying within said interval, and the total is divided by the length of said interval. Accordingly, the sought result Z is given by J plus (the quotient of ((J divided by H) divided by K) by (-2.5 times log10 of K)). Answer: 212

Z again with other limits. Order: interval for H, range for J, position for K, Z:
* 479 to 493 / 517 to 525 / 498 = 113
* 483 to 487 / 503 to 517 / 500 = 130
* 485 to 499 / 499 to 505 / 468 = 188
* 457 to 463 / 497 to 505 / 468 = 193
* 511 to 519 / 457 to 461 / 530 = 210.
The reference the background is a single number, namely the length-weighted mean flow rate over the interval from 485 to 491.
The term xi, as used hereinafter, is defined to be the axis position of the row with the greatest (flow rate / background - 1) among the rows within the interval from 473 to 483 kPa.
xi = 482 kPa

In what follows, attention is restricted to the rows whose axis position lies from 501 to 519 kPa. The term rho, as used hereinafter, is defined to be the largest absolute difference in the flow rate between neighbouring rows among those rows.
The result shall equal 23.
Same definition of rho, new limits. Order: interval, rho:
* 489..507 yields 35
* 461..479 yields 16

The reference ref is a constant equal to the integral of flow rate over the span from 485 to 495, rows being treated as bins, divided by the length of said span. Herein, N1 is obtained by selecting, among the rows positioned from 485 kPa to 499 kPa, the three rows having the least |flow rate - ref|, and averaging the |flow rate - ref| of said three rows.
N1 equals 3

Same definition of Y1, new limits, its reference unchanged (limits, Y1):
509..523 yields 516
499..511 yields 510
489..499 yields 498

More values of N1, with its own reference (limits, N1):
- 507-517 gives 120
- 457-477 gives 7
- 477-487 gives 8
